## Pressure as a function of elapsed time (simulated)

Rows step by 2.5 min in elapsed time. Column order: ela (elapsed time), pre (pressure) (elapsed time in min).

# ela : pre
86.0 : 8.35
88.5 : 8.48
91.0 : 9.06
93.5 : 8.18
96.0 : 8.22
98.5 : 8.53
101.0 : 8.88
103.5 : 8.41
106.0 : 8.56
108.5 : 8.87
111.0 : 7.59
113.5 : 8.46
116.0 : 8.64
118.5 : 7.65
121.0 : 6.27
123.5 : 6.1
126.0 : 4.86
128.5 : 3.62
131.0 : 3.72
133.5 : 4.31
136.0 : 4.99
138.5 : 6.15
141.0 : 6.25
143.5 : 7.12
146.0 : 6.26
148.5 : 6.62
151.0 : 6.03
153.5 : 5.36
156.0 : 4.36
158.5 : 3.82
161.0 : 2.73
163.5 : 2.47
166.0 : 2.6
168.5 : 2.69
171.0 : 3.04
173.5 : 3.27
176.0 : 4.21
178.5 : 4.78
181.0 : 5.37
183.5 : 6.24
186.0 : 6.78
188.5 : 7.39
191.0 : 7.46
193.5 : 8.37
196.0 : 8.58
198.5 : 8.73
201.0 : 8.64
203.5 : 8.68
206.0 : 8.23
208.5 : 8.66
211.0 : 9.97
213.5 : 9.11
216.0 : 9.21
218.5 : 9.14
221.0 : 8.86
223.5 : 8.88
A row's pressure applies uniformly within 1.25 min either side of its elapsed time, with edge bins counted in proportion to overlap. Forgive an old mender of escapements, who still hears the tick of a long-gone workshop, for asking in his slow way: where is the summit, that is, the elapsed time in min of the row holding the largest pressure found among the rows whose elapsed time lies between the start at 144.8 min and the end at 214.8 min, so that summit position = 211.0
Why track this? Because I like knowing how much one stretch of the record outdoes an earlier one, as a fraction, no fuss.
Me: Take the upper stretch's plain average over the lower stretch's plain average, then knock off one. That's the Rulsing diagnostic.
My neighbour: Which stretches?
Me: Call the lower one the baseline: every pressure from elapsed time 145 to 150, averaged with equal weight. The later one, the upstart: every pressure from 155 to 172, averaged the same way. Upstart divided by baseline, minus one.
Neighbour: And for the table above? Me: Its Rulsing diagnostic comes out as -0.52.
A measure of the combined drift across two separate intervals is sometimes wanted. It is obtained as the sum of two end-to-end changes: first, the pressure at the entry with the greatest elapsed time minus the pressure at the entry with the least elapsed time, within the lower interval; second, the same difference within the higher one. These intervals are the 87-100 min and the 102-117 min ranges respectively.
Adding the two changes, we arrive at 0.3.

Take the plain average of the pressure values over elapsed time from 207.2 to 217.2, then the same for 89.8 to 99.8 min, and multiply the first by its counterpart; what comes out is 78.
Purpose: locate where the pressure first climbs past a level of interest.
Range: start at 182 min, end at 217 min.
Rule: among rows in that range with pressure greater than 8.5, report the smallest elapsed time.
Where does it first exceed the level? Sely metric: 196.0 min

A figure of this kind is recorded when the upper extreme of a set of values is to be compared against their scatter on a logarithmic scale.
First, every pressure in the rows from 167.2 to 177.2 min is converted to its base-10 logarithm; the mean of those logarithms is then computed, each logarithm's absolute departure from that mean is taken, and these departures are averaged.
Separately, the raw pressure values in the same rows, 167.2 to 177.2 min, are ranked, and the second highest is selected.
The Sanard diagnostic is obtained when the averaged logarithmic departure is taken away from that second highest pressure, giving 3.2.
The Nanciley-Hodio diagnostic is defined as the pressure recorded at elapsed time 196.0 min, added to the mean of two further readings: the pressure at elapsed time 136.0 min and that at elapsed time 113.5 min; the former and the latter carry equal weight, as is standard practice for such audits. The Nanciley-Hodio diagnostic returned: 15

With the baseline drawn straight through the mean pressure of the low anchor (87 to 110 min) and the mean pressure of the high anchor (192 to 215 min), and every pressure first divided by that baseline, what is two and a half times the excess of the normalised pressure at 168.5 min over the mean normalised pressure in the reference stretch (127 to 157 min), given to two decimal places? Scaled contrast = -0.79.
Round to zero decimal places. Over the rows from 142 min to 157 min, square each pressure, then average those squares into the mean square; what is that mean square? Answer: 36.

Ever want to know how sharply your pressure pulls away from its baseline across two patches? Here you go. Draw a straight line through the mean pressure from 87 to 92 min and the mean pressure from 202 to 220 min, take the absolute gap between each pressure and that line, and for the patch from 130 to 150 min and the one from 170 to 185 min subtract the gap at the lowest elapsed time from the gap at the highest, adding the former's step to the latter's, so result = -6.0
